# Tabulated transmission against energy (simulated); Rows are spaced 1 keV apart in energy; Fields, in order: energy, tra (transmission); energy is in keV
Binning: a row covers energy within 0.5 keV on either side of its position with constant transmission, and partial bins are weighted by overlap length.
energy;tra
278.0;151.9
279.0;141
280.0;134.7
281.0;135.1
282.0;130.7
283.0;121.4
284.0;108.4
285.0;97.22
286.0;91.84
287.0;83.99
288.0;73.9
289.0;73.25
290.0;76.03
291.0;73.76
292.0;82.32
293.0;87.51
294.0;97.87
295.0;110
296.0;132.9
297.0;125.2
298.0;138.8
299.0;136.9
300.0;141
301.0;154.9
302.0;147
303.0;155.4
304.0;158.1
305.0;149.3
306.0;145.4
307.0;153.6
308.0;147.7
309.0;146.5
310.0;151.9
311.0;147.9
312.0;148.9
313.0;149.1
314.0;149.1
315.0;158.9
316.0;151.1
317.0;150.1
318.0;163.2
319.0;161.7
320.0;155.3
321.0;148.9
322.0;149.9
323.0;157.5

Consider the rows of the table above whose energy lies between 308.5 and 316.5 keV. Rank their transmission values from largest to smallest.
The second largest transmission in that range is 151.9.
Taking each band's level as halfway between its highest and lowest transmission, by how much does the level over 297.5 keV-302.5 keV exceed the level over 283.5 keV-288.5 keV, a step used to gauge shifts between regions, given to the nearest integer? 55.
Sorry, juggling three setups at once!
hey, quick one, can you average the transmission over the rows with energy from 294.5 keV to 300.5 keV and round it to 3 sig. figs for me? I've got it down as 131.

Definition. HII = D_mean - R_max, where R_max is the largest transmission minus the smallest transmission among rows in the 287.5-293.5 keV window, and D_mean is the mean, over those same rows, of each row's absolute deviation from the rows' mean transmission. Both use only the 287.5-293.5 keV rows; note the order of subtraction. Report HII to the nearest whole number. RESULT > -10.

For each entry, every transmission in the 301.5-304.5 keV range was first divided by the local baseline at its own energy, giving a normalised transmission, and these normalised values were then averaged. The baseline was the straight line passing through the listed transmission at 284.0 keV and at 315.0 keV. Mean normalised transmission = 1.10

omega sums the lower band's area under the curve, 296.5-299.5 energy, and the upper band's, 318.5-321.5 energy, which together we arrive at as 867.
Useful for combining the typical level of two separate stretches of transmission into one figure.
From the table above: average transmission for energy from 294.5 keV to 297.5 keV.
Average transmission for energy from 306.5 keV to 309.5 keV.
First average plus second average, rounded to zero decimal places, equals 272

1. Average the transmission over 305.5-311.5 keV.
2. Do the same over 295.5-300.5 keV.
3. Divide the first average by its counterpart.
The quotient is 1.1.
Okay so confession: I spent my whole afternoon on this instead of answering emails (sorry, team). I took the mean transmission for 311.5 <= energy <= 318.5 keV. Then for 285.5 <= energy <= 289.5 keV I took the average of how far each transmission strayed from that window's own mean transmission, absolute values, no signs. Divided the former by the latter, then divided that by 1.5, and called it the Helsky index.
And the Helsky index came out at 14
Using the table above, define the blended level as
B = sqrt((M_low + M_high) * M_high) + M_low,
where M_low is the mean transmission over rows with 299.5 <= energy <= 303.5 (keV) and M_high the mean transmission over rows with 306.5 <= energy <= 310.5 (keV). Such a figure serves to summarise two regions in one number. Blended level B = 361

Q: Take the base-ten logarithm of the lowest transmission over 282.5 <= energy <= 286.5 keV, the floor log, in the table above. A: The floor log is 1.96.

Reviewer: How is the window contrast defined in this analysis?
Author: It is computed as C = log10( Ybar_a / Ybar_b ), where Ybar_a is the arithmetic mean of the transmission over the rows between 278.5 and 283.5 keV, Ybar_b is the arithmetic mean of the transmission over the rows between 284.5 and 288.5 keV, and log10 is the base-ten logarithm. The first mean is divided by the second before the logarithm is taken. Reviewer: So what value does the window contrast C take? 0.18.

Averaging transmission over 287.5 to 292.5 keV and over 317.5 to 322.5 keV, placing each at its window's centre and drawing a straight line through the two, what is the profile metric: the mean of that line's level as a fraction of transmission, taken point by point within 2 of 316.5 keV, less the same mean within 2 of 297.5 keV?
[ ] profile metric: 0.2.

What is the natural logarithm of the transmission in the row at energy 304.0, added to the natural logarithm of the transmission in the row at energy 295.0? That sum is 9.8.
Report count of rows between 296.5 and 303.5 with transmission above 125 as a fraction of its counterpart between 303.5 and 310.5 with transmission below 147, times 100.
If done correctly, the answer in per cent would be 350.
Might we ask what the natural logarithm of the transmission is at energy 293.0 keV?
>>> 4.5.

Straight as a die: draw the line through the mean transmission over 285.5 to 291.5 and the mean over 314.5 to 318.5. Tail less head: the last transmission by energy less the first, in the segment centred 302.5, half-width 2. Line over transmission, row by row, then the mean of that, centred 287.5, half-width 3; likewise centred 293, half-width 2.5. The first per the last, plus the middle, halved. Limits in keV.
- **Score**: 2.0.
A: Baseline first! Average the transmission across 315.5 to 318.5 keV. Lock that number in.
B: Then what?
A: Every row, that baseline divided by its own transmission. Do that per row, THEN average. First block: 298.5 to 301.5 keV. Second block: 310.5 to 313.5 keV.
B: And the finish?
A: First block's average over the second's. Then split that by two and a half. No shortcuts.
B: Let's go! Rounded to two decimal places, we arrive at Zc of 0.41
